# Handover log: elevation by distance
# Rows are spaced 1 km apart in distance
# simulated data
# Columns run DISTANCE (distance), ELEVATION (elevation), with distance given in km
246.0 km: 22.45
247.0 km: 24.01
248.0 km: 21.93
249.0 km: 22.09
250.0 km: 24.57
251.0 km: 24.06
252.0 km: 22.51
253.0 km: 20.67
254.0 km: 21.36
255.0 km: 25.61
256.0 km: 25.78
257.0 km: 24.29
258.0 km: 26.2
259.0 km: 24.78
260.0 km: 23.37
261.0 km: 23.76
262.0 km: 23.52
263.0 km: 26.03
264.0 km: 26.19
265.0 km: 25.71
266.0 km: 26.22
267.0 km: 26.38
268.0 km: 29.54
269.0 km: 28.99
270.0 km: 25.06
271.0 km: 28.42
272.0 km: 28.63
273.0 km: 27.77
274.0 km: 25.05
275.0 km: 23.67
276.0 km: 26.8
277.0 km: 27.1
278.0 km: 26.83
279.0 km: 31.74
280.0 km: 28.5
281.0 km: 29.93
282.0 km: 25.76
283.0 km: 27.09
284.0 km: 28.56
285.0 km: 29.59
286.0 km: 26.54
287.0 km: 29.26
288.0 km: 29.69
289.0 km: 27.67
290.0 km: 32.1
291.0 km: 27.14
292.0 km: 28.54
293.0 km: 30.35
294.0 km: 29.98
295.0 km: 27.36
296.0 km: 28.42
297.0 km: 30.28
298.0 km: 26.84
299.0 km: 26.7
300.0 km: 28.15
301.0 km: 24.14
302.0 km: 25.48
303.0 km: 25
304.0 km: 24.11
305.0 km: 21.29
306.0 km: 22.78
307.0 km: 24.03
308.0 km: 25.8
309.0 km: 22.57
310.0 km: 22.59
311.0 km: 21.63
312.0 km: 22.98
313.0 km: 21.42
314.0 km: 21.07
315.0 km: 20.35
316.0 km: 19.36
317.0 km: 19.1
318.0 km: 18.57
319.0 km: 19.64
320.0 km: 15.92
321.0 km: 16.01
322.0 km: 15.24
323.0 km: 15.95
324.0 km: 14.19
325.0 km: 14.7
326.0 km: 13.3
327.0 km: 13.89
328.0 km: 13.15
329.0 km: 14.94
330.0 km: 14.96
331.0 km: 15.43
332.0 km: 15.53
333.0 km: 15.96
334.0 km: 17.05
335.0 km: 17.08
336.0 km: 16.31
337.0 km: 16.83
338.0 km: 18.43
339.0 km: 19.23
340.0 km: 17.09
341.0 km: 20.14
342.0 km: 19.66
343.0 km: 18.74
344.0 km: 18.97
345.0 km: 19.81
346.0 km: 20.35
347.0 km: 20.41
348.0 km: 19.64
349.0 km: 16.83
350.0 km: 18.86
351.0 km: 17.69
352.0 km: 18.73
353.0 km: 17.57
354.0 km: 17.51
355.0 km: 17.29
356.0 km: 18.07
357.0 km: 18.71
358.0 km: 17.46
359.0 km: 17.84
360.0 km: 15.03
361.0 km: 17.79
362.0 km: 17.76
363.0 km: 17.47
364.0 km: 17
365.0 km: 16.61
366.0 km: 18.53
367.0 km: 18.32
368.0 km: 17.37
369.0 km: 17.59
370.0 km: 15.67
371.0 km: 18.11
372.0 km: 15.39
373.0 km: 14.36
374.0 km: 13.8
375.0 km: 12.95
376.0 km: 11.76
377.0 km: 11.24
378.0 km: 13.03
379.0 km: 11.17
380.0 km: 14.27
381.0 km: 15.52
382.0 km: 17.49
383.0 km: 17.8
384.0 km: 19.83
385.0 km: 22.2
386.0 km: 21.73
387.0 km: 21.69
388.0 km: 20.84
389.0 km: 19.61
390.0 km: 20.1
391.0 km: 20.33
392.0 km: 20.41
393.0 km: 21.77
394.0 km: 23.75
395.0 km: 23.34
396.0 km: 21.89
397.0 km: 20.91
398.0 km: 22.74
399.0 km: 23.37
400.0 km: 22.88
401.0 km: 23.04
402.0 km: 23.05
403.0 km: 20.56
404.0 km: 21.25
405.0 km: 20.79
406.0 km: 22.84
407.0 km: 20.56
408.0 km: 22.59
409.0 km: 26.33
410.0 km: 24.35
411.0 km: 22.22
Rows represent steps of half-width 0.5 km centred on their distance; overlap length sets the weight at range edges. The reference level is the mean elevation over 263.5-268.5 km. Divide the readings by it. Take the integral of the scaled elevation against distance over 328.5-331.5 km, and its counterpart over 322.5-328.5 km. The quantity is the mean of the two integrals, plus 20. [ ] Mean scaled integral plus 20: 22.4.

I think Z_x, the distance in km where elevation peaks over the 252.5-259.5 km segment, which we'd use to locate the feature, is 258.0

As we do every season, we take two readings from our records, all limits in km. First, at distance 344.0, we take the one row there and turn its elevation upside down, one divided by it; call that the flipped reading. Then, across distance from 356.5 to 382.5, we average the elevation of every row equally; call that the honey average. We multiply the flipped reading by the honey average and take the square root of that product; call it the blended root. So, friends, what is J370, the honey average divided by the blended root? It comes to 17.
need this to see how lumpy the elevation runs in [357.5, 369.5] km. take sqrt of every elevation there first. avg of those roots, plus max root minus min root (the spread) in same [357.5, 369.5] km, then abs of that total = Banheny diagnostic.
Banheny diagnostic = 4.6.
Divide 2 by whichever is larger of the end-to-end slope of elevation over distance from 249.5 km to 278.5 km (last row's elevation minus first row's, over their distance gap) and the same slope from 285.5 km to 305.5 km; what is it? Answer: 25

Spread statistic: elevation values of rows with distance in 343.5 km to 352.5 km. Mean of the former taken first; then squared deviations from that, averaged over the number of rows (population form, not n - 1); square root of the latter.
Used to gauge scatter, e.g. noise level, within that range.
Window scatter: 1.1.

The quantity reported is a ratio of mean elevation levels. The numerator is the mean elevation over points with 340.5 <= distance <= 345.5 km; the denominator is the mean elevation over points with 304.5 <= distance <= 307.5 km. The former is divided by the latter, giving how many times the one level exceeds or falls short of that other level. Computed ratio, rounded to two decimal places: 0.86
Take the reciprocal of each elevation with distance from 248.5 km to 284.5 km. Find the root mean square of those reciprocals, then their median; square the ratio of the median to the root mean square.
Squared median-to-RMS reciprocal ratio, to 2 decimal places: 0.97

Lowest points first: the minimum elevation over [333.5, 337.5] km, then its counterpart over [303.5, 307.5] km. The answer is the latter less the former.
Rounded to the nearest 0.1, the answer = 5.0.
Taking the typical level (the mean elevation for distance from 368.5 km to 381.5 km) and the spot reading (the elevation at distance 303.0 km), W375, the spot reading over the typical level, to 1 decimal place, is 1.8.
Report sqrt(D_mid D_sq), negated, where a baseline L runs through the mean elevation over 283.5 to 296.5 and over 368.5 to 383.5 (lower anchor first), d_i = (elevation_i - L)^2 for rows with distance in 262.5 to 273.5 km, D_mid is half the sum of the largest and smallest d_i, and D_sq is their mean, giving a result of -31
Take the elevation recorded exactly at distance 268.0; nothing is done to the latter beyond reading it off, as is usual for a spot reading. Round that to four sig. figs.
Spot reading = 29.54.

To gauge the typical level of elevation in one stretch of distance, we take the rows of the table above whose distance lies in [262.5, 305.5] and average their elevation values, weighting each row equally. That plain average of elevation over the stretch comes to 27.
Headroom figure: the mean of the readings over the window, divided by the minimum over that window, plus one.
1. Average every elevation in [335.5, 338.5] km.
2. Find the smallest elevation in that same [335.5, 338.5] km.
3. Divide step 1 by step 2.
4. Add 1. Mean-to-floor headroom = 2.05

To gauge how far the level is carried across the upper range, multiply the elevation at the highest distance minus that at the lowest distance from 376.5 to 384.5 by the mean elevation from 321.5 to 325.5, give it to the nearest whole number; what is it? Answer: 129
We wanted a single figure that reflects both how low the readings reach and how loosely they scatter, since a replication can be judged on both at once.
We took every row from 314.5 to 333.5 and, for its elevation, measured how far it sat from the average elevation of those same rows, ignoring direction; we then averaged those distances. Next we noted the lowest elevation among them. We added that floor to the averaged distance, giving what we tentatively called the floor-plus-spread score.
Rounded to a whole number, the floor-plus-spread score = 15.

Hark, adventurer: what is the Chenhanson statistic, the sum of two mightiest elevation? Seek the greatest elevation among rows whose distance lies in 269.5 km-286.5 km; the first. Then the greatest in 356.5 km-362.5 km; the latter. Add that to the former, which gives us 50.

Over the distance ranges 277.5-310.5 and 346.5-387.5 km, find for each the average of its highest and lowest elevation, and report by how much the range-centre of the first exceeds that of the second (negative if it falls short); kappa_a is 10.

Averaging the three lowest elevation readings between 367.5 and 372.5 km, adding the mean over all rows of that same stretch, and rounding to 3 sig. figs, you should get 33.0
